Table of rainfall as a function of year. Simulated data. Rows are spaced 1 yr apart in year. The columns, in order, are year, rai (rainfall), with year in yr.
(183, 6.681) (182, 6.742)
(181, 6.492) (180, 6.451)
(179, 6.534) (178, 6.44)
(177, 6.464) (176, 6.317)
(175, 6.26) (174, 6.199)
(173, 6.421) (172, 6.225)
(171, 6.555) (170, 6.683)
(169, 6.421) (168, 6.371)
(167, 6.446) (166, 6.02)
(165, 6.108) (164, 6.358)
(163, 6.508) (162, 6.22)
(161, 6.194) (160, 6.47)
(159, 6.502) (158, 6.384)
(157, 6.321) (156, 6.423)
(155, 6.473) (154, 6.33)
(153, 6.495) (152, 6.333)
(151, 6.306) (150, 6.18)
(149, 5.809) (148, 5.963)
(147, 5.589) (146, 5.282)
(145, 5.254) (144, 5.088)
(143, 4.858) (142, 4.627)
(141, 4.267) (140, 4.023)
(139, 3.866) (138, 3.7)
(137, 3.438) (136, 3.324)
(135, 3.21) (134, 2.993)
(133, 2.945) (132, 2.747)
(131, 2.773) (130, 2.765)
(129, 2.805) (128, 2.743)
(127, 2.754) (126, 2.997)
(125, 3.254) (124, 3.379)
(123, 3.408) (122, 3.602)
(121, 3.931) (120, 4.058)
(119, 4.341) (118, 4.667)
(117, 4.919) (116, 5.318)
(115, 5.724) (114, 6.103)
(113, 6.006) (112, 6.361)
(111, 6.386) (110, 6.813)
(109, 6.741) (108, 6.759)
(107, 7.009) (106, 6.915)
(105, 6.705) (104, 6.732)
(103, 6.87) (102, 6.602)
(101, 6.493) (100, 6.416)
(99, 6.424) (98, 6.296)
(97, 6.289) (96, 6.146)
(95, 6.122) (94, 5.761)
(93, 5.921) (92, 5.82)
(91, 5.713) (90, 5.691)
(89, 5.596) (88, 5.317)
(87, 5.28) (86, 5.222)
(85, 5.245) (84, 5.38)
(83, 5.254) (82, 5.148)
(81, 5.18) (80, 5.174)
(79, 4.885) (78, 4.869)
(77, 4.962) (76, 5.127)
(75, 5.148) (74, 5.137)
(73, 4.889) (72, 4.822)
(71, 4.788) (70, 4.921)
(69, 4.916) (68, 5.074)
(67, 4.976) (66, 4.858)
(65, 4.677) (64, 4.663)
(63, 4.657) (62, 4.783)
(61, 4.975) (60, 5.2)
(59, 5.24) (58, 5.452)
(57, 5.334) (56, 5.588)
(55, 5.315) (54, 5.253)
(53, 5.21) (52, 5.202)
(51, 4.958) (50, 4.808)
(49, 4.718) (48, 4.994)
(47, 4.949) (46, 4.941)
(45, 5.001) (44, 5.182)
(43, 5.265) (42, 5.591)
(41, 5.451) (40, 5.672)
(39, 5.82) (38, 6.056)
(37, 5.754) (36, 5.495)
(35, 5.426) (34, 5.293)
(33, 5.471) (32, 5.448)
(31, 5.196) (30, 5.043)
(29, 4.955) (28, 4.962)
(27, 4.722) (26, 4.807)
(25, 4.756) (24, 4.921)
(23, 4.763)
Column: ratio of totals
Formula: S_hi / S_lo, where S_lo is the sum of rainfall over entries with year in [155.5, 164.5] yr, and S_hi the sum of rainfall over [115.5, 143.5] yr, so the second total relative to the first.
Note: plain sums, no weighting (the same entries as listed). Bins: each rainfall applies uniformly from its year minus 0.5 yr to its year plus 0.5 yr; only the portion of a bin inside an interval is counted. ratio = 1.8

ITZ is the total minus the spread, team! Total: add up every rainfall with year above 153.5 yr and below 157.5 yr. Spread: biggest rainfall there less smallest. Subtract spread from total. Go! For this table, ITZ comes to 25.4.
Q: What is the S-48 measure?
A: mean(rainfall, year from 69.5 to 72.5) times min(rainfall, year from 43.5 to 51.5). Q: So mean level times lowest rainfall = 22.9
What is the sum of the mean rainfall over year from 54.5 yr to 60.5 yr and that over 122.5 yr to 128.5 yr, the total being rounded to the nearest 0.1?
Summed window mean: 8.4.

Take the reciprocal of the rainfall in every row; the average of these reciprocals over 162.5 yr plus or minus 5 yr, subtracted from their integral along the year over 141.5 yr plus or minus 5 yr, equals 2.1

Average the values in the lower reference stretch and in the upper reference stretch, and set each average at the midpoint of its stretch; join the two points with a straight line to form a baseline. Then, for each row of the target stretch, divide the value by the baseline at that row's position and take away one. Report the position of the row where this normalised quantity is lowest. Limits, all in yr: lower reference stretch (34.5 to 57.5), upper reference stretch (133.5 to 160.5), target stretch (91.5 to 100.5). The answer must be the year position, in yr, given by 94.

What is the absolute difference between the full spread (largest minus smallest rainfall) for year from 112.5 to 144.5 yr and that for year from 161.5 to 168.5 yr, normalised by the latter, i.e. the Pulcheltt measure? 5.9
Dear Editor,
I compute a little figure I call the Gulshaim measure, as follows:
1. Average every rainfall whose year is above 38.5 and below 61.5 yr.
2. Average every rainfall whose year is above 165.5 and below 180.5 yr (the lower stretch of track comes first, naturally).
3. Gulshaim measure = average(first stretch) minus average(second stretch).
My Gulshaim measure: -1.2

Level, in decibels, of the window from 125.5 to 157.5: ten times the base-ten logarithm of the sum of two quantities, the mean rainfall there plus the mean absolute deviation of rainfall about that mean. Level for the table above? 7.7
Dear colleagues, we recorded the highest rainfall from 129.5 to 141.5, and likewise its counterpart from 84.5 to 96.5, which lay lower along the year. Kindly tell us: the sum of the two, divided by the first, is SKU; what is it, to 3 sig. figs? 2.44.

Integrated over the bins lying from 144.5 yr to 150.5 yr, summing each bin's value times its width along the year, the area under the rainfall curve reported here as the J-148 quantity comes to 34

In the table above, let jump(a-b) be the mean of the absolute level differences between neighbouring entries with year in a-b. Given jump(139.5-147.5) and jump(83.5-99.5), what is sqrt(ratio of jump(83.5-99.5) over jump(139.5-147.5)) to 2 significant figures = 0.71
